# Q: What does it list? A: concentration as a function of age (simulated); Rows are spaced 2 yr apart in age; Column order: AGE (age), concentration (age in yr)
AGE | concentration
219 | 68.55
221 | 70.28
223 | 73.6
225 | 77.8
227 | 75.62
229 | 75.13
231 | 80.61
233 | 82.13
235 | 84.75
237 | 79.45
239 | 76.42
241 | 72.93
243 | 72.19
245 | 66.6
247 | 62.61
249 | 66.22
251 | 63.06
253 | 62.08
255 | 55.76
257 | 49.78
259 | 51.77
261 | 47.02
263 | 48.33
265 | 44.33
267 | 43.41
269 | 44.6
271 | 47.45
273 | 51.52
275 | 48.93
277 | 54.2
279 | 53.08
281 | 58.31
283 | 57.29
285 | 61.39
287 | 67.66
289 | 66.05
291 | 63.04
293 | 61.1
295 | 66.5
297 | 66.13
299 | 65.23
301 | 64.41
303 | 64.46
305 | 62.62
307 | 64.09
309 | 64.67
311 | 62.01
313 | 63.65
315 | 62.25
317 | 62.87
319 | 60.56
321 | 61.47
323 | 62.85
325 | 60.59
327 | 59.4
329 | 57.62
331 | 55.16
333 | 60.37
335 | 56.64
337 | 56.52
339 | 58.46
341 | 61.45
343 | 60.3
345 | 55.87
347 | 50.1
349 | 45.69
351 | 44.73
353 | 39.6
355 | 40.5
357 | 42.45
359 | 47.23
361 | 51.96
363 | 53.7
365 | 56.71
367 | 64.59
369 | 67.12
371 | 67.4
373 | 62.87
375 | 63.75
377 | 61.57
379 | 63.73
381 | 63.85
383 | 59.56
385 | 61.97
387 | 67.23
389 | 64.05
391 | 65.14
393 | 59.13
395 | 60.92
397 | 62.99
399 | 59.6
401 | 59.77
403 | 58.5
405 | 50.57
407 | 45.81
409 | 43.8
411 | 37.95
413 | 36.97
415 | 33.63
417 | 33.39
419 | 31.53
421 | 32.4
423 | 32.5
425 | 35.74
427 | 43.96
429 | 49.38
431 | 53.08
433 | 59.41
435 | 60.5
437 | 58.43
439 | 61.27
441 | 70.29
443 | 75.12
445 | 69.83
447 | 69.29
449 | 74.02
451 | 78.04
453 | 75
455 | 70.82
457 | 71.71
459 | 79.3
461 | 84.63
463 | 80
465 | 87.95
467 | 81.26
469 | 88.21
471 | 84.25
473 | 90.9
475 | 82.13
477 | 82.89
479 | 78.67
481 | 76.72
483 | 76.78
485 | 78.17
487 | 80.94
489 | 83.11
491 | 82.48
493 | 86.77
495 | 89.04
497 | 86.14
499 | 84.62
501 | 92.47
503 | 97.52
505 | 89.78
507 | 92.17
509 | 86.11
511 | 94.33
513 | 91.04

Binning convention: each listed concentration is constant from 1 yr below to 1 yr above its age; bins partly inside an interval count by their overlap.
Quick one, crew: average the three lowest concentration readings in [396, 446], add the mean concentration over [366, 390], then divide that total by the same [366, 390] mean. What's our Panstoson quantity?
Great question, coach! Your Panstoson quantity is 1.50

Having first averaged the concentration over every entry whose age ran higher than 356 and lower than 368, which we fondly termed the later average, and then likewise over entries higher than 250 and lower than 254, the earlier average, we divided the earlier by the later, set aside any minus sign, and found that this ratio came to 1.19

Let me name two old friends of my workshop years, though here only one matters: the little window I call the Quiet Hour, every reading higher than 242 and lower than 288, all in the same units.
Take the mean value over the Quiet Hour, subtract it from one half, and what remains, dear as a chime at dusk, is -55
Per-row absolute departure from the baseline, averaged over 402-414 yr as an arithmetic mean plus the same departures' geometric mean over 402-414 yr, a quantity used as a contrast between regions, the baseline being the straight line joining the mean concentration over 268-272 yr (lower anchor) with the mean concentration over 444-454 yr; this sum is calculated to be 41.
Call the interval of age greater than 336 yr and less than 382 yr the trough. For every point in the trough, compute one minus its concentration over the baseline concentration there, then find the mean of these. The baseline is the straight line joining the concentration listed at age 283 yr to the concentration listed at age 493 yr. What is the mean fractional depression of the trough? 0.18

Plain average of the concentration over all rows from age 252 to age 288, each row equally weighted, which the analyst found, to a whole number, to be 53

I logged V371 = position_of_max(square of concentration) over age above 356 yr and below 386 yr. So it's 371 yr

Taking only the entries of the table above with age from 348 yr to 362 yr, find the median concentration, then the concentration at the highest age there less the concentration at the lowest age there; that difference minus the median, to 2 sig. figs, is -38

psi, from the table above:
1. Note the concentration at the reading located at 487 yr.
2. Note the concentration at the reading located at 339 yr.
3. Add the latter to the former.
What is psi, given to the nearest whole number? 139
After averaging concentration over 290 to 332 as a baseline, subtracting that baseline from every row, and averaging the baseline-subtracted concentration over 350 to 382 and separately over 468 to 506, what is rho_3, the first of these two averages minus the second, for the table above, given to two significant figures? -29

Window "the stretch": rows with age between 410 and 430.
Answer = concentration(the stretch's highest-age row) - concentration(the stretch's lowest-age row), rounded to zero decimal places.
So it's 11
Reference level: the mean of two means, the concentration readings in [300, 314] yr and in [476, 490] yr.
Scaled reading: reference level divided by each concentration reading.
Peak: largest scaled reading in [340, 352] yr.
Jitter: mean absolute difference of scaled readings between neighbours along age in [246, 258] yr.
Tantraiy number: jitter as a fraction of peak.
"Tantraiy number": 0.052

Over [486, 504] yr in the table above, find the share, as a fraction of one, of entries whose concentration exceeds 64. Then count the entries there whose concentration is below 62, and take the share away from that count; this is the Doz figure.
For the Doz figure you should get -1.0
